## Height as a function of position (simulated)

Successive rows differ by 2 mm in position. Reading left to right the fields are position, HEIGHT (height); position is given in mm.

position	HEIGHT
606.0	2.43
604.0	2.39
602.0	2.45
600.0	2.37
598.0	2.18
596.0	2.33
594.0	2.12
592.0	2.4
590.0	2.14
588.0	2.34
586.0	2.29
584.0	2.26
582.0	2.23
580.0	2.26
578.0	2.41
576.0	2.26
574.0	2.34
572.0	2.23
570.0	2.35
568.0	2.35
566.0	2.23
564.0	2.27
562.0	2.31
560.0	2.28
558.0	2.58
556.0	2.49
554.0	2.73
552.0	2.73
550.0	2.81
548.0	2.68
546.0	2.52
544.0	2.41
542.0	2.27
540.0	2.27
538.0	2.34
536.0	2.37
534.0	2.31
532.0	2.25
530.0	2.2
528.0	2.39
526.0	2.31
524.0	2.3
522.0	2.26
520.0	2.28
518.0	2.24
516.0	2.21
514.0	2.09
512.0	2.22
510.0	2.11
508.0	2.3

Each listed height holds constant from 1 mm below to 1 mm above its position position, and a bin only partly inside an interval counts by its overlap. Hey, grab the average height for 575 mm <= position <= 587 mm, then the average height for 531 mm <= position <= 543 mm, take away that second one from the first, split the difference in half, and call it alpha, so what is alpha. -0.01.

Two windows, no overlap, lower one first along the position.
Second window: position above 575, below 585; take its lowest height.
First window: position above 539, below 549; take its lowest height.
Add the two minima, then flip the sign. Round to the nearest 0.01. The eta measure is -4.50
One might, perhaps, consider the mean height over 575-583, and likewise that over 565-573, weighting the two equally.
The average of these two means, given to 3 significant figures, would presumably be 2.29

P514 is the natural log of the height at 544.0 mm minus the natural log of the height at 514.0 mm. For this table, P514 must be 0.14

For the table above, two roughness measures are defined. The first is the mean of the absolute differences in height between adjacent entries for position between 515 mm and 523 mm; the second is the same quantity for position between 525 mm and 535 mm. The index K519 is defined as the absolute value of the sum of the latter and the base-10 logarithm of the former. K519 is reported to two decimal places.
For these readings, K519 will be 1.43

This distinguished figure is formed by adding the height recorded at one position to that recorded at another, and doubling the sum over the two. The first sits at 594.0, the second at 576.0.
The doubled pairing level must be 8.8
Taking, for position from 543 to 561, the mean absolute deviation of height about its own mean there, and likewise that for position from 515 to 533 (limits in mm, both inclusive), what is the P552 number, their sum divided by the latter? 4.2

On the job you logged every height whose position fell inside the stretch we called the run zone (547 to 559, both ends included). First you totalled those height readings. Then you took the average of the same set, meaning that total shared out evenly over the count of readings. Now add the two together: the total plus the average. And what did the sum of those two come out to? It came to 18.7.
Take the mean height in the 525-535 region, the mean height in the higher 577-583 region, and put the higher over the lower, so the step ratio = 1.00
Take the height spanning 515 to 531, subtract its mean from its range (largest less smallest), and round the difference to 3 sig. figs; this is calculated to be -2.08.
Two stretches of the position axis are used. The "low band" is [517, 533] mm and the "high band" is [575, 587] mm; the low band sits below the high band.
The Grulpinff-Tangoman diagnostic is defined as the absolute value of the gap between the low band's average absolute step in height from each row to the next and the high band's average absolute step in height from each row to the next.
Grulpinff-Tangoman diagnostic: 0.02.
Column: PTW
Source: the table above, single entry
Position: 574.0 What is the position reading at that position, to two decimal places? 2.34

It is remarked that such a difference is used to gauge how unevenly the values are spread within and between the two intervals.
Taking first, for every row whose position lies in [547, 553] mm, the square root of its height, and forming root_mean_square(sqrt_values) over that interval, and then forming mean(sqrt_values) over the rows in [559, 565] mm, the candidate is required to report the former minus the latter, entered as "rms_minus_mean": 0.14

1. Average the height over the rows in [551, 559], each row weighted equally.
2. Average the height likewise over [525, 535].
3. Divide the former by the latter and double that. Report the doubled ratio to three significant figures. 2.30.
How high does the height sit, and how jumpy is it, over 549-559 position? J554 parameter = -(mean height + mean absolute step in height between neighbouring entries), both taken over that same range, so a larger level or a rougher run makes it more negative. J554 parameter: -2.77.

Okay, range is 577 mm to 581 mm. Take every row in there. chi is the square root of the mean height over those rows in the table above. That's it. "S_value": 1.53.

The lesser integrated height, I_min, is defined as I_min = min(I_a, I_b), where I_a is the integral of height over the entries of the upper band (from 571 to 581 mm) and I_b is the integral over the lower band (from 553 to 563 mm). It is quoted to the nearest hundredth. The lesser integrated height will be 23.00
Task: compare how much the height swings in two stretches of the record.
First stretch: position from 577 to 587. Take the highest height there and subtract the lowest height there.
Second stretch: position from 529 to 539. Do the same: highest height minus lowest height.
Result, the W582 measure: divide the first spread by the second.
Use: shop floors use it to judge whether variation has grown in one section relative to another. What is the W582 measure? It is 1.1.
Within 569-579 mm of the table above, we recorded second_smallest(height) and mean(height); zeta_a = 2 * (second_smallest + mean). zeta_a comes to 9.2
